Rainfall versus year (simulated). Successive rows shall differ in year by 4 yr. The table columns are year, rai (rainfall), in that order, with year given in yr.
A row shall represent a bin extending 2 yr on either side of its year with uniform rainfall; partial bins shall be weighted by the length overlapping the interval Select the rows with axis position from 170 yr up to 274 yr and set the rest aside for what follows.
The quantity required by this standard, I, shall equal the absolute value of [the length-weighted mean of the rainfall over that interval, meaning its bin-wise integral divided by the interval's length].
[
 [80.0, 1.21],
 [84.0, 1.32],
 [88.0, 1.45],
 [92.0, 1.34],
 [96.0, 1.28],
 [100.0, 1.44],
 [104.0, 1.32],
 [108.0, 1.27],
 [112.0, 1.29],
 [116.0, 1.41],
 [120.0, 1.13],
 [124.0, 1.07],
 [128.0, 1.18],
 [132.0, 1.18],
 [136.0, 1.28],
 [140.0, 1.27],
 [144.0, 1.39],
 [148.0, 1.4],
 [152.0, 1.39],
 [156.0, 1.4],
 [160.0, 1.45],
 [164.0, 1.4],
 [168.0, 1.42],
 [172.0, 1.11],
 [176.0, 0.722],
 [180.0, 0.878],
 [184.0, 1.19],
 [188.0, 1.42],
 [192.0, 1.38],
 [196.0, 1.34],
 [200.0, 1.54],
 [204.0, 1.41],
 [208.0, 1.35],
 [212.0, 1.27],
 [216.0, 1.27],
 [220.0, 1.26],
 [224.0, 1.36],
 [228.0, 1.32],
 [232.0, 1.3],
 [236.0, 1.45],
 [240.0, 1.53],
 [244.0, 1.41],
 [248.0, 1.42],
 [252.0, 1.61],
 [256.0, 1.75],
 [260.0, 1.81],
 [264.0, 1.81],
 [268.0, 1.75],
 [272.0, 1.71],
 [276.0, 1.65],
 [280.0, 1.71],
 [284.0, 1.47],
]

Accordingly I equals 1.40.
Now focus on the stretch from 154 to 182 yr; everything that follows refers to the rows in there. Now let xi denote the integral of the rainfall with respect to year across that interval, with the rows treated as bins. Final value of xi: 34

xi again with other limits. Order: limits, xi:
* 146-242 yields 126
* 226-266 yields 62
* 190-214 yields 33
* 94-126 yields 41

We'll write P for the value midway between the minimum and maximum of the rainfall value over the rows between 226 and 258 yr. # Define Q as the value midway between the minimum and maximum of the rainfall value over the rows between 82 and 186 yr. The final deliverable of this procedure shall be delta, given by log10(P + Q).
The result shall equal 0.417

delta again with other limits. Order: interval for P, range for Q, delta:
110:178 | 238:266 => 0.431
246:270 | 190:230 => 0.479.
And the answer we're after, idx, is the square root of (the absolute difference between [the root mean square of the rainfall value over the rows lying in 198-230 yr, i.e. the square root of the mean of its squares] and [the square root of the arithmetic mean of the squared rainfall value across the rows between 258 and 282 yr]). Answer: 0.62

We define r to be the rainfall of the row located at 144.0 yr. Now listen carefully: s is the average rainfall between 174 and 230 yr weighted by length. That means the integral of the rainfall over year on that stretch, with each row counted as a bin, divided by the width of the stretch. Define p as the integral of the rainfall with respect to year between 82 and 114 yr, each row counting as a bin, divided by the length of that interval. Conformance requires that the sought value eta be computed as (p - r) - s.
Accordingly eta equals -1.32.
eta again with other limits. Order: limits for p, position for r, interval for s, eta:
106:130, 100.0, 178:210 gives -1.53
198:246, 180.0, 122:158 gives -0.79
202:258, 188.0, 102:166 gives -1.31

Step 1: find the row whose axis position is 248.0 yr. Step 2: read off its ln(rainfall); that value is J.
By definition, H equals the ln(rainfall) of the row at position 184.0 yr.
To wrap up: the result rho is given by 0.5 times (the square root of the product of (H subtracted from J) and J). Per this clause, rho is 0.124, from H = 0.17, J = 0.351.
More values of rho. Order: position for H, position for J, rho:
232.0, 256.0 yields 0.204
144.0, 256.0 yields 0.180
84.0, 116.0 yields 0.075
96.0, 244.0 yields 0.091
